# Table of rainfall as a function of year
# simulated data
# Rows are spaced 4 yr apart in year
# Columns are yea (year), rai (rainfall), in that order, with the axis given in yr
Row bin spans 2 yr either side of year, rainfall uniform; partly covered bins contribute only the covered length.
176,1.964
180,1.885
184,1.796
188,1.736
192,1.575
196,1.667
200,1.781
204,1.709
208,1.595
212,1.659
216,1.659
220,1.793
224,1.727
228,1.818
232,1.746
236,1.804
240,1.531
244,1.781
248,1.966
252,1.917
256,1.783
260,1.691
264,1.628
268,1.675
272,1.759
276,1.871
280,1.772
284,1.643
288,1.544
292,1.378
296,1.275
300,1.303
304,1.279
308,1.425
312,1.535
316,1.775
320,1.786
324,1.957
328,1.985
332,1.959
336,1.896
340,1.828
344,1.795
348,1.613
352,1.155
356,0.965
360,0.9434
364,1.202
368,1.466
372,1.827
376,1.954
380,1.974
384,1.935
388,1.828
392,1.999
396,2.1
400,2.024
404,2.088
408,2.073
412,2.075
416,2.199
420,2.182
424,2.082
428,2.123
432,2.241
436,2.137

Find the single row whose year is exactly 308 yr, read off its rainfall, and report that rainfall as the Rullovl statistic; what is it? 1.425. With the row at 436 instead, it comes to 2.137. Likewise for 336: 1.896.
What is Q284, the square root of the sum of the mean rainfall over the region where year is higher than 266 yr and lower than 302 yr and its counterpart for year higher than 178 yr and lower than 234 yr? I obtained 1.818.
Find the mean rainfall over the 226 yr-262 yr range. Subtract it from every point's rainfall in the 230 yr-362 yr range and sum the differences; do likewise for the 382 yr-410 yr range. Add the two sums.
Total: -3.3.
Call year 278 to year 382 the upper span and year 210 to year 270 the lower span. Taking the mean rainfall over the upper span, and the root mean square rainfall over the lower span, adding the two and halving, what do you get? 1.67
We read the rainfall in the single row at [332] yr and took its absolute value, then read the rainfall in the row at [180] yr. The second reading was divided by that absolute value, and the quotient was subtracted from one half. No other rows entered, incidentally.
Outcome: -0.462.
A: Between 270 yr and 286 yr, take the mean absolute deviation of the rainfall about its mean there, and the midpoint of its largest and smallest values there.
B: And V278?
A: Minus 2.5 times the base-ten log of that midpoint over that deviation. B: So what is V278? -3.7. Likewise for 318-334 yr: -3.6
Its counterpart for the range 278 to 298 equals -2.5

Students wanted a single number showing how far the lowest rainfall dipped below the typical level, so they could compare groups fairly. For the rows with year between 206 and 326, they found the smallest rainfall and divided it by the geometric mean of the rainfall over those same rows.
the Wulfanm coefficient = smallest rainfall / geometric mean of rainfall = 0.77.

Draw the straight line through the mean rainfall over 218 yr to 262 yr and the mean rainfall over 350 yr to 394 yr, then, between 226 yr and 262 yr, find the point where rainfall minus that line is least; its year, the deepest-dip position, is 240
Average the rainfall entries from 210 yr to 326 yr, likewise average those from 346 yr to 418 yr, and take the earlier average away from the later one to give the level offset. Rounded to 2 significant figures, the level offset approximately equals 0.074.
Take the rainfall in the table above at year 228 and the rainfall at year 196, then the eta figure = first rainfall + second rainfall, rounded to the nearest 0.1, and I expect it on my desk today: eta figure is 3.5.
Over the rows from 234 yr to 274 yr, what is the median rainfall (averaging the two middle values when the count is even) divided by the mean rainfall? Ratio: 1.01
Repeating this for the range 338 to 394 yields 1.13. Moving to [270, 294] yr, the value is 1.02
